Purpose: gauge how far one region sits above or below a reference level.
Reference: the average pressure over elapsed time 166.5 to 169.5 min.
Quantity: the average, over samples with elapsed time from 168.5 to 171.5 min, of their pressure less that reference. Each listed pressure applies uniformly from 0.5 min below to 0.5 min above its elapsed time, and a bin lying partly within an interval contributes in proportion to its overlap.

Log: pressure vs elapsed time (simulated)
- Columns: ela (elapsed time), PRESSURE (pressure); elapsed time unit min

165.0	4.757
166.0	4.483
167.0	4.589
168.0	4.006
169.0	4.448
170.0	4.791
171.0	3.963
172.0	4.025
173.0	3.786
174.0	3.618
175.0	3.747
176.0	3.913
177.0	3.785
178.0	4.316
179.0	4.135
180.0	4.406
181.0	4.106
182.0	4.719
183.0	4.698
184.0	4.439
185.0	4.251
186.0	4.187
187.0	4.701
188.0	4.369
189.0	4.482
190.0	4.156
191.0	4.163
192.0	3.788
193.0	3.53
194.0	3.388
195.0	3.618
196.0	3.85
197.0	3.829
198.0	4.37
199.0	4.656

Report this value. 0.1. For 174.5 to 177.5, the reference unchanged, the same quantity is -0.5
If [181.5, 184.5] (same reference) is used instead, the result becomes 0.3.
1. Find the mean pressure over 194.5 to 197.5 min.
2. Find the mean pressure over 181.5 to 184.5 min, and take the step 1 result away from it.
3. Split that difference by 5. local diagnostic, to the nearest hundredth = 0.17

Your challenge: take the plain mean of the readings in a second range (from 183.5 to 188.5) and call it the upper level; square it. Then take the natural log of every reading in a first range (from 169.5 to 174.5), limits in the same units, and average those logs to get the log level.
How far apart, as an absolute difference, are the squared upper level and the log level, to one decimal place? 17.9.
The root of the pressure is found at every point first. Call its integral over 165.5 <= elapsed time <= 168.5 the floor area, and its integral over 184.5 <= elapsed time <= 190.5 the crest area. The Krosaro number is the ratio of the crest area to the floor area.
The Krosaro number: 2.0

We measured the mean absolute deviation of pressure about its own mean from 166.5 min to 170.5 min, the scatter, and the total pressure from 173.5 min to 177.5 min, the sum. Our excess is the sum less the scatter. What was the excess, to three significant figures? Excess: 14.8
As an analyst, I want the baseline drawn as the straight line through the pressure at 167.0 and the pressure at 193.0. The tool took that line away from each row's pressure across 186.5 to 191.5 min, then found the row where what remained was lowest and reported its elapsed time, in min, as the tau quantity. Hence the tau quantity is 190.0 min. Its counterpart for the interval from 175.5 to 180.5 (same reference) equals 177.0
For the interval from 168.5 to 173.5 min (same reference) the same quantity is 173.0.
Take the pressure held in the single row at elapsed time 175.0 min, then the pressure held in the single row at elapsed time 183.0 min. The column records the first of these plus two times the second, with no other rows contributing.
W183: 13.1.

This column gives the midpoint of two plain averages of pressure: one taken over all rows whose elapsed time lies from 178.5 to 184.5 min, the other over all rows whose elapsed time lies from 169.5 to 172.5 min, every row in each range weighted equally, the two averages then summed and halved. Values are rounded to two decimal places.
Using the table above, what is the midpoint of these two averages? 4.34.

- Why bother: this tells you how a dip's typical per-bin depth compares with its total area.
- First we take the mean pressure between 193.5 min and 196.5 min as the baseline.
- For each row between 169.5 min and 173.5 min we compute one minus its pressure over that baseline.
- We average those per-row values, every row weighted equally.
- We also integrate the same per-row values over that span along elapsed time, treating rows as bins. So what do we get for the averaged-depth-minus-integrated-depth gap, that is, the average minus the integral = 0.4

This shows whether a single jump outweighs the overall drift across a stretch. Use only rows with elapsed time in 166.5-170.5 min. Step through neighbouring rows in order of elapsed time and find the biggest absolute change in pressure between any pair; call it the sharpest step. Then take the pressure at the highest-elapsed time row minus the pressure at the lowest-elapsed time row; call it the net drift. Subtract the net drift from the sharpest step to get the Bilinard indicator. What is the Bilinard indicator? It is 0.4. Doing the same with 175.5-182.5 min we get -0.2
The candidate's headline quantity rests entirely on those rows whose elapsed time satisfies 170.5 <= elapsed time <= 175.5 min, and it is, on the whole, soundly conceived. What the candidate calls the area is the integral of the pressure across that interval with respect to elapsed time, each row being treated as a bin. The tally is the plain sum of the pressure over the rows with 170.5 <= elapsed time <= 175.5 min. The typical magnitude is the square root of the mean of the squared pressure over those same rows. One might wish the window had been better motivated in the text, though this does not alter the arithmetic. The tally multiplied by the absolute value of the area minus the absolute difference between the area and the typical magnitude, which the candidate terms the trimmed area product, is 73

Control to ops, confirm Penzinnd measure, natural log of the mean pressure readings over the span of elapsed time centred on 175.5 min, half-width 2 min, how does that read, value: 1.33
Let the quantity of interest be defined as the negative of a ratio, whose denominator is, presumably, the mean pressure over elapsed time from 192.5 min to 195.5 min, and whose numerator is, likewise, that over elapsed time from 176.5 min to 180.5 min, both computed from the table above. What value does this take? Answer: -1.18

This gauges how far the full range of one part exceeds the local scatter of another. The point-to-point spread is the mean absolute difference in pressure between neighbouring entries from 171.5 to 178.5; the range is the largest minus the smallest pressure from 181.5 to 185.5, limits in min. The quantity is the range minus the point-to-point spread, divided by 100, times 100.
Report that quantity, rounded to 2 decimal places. 0.24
